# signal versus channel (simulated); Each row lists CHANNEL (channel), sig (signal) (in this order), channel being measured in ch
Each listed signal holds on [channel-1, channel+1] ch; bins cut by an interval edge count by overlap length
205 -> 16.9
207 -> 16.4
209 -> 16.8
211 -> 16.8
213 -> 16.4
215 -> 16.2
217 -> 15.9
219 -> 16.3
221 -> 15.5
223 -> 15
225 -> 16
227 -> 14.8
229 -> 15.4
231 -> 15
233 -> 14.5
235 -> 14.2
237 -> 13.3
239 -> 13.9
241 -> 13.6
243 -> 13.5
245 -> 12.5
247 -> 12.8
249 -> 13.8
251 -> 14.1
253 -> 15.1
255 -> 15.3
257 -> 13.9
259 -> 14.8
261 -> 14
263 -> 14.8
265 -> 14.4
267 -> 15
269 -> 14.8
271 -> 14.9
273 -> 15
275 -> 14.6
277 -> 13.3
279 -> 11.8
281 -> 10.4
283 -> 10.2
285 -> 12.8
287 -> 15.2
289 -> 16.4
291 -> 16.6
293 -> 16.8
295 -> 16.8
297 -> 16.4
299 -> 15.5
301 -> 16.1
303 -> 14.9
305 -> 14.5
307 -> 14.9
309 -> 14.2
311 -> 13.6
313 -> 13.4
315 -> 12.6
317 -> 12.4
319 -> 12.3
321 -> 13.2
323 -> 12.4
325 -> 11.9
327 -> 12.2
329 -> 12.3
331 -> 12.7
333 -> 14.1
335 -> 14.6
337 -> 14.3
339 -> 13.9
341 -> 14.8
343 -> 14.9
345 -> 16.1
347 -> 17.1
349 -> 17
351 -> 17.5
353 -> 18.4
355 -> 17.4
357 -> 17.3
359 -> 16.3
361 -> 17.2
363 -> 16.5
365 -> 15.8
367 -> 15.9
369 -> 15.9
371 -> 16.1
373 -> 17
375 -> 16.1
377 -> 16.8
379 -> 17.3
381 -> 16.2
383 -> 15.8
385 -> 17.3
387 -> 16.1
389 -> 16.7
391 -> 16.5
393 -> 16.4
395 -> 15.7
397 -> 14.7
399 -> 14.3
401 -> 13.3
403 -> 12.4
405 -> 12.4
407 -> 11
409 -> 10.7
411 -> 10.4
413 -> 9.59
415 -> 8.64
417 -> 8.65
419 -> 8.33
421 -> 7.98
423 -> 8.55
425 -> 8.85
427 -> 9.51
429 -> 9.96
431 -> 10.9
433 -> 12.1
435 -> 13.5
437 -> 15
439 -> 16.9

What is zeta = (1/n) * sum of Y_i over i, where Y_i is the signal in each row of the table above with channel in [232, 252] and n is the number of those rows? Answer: 13.62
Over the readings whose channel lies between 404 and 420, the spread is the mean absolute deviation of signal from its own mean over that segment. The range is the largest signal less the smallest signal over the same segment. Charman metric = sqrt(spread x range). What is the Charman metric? 2.2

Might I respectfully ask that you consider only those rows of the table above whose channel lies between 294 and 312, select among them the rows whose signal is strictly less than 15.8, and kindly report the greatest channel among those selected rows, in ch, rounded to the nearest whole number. 311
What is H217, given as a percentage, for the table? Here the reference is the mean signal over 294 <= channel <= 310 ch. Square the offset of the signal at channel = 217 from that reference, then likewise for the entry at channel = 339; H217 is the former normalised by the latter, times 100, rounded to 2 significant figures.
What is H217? 10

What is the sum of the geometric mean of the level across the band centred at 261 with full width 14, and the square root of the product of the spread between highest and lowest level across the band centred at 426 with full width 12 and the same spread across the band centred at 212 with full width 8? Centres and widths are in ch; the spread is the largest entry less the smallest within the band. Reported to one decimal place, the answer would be 15.9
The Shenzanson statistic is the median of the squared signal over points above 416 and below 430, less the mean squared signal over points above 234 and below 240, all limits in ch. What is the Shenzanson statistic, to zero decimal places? -116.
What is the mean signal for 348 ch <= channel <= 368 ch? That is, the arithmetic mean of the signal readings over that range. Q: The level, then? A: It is 16.9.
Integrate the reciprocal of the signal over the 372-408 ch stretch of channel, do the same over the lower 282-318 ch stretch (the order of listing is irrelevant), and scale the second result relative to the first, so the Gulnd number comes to 1.05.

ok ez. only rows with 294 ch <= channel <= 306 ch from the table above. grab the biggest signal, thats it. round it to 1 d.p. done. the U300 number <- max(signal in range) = 16.8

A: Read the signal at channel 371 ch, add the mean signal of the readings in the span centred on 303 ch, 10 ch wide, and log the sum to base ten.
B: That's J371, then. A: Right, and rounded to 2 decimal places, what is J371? 1.50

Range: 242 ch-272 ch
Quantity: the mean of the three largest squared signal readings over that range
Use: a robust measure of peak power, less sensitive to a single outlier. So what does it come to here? 229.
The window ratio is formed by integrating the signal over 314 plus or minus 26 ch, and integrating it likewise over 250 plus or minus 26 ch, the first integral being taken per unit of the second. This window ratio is 0.99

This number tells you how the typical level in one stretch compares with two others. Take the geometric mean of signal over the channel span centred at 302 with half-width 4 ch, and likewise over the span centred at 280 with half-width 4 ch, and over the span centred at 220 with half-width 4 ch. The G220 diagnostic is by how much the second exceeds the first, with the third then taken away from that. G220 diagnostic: -20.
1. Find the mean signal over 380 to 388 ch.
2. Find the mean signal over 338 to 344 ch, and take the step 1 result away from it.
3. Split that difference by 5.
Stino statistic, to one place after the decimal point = -0.4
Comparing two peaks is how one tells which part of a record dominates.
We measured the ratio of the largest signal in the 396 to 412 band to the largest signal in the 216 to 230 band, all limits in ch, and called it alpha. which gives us 0.90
